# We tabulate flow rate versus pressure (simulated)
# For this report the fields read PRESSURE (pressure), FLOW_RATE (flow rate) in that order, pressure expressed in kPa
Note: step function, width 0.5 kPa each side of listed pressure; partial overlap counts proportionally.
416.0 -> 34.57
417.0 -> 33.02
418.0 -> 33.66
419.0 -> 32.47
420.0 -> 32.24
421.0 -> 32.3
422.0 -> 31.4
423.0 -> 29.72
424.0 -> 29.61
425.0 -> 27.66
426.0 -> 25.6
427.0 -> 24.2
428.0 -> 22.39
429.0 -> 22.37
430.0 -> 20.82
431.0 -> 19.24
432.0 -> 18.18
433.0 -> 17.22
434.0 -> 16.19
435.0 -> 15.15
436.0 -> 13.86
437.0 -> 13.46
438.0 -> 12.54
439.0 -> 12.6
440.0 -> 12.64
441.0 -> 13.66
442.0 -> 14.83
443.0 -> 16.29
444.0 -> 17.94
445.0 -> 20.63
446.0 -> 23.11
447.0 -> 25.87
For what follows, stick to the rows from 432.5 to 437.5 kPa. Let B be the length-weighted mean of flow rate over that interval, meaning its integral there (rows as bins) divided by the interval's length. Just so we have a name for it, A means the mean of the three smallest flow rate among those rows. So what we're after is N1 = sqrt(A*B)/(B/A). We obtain 14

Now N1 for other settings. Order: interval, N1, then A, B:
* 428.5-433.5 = 18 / 18.2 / 20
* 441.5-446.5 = 15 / 16.4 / 19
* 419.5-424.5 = 30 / 30.2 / 31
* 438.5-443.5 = 12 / 13.0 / 14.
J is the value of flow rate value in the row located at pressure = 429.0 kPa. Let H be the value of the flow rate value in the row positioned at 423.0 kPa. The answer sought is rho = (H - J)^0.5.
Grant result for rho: 2.7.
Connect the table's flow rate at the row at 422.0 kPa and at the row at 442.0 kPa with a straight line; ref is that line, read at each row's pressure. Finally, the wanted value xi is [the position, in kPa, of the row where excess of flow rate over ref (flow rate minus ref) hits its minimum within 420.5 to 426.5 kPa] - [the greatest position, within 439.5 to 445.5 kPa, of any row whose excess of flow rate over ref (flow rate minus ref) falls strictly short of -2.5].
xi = -14 kPa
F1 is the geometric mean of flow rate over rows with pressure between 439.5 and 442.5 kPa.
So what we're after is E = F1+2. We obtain 16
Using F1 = 13.7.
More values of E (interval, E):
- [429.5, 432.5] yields 21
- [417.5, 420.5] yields 35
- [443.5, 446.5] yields 22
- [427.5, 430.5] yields 24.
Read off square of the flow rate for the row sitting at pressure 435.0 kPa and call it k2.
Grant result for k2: 230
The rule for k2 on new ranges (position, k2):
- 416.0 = 1195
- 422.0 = 986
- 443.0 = 265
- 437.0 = 181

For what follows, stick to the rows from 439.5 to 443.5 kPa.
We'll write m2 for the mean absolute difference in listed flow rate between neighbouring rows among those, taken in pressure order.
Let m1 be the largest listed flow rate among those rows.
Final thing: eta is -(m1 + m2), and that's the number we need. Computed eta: -18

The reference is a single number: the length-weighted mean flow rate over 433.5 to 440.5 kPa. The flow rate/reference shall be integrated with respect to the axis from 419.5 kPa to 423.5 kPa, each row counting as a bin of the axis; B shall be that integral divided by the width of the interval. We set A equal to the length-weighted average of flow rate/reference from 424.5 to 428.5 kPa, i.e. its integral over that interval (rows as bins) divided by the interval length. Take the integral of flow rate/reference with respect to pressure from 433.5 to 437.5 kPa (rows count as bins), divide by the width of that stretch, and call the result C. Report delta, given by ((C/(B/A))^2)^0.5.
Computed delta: 0.85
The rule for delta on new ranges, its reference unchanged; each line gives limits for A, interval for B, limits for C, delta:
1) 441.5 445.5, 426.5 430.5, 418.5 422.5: 1.81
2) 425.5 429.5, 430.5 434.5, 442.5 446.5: 1.89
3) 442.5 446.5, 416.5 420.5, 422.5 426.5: 1.21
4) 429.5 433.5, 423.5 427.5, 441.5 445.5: 0.89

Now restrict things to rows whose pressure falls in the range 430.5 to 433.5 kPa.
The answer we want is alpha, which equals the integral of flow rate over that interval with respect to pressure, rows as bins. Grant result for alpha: 55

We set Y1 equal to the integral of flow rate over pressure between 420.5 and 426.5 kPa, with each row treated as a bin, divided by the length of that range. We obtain 29.4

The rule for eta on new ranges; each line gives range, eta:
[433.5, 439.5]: -17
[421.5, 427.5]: -33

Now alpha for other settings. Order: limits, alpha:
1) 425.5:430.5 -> 115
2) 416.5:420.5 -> 131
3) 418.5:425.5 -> 215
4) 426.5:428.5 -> 47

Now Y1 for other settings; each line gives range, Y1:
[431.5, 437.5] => 15.7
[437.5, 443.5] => 13.8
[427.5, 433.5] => 20.0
